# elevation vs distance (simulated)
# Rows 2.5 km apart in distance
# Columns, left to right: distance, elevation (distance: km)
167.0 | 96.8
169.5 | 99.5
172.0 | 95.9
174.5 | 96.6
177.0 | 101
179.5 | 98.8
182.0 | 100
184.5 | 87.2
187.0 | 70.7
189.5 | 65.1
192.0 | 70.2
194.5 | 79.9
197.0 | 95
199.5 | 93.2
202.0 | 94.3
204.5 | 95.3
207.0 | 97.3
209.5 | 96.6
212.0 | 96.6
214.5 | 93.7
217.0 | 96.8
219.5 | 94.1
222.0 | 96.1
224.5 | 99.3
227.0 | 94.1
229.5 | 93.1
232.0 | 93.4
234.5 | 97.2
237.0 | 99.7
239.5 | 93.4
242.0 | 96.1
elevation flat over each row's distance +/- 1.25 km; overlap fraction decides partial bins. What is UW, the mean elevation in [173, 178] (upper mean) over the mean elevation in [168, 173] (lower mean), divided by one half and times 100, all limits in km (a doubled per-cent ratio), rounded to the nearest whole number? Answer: 202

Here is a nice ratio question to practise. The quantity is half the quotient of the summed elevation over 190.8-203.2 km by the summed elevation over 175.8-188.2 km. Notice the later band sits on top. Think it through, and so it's 0.47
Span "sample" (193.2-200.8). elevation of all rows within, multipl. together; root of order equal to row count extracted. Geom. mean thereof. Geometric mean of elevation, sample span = 89.1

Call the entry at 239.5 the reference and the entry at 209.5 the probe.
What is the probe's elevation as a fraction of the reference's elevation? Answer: 1.03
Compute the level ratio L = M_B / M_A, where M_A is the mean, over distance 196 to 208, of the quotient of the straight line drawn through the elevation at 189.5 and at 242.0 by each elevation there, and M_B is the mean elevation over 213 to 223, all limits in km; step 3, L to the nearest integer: 125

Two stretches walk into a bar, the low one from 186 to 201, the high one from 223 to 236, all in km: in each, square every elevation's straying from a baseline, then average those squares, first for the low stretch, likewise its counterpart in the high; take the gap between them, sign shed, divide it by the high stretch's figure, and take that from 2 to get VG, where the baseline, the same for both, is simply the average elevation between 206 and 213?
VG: -54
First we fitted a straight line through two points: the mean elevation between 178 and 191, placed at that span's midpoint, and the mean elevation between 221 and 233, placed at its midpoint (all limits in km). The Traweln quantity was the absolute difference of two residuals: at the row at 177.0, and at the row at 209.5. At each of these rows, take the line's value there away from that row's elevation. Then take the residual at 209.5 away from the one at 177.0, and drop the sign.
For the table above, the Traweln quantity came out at 13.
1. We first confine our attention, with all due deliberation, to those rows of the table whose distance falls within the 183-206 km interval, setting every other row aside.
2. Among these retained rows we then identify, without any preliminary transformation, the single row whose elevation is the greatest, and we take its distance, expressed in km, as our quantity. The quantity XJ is 204.5 km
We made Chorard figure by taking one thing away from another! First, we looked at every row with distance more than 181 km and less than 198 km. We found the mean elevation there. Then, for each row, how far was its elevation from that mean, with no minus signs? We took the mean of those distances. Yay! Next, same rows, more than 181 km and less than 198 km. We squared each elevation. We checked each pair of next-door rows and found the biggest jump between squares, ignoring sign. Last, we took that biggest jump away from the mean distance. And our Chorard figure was -2630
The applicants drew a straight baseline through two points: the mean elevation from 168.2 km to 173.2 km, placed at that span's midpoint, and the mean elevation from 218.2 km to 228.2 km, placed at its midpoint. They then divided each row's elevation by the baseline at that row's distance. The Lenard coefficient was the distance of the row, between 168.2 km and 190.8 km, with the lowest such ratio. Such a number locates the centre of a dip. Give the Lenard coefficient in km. 189.5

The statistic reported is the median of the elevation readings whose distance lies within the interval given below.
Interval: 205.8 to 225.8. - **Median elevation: 96.6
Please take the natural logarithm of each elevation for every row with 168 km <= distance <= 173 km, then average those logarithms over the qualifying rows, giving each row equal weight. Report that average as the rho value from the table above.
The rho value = 4.58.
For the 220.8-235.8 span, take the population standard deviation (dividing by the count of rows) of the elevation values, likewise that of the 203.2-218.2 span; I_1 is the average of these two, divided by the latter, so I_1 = 1.42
